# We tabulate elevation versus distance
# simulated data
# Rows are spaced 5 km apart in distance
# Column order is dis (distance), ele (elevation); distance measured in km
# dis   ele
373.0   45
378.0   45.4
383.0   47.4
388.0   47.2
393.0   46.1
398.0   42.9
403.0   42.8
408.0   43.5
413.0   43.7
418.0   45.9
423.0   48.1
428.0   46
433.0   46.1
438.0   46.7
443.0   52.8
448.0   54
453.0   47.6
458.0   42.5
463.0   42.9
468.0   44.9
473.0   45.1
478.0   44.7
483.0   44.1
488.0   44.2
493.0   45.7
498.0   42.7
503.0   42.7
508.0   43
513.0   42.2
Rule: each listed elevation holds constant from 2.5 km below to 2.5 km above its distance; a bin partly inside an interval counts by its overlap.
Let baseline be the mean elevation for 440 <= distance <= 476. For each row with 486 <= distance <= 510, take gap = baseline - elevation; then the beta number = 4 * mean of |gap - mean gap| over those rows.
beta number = 4.1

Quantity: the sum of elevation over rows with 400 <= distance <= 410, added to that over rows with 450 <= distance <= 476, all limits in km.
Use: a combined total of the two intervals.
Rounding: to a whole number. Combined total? 309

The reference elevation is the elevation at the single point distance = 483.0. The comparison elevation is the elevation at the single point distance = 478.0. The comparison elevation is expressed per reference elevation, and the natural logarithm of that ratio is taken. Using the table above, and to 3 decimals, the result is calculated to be 0.014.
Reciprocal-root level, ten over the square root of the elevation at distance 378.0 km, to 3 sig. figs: 1.48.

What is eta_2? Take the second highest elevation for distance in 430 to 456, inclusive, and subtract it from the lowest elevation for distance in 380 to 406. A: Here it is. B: -10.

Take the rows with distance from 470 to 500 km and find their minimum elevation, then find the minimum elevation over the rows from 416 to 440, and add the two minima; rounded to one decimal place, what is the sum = 88.6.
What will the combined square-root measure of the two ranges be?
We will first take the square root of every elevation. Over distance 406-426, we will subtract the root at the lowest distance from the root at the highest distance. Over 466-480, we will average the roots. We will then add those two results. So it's 7.04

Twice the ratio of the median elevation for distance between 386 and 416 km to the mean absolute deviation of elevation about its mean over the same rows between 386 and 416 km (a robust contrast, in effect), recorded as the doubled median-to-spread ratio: 57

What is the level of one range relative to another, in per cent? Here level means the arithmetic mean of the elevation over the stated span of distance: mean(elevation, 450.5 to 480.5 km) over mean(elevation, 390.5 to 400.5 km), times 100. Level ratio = 100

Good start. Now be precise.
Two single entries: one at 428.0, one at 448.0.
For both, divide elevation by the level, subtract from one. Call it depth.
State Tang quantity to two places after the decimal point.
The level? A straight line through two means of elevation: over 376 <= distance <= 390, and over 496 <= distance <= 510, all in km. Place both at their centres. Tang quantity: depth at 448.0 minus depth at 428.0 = -0.19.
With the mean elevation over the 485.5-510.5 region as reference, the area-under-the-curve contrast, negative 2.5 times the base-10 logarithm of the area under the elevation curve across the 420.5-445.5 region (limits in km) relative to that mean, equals -3.60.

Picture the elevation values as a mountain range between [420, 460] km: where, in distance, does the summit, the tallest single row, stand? 448.0 km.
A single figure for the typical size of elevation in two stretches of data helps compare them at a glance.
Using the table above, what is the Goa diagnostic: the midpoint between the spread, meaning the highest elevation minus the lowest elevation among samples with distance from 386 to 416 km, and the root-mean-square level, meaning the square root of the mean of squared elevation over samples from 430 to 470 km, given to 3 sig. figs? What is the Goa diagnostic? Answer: 25.9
